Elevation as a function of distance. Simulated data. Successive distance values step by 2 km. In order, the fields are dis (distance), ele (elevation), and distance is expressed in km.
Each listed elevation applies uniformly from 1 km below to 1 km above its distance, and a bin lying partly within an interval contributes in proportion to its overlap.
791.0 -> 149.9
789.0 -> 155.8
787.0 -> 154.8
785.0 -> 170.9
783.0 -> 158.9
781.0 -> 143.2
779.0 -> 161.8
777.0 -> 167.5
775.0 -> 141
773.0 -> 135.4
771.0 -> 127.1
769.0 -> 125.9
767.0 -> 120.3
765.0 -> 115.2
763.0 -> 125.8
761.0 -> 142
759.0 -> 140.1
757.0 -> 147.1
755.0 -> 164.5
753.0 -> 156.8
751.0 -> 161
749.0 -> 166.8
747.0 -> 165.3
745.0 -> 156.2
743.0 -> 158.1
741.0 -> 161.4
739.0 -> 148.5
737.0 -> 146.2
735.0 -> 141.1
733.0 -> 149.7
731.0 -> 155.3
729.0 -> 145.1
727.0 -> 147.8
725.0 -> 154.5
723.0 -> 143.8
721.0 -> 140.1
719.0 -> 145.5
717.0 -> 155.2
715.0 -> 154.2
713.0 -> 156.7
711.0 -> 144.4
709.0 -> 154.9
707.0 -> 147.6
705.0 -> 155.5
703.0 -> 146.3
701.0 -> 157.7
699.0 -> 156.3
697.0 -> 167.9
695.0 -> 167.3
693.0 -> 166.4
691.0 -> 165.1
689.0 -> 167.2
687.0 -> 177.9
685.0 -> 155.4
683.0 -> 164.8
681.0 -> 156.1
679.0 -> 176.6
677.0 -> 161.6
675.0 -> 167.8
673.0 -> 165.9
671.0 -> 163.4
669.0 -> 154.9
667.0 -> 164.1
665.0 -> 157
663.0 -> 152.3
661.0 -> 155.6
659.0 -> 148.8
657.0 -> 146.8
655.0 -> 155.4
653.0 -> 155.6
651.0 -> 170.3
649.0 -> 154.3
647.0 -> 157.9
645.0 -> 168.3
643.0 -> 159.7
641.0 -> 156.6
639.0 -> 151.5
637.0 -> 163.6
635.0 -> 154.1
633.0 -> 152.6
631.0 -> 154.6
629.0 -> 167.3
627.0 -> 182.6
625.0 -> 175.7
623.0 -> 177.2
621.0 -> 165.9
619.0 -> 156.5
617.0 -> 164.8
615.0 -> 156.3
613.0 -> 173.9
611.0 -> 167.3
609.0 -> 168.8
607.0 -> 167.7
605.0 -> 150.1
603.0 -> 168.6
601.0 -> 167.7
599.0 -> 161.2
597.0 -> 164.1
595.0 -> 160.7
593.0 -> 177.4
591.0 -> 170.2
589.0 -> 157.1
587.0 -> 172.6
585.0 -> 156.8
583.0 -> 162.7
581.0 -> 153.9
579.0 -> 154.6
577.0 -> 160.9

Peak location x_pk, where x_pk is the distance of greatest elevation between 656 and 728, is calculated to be 687.0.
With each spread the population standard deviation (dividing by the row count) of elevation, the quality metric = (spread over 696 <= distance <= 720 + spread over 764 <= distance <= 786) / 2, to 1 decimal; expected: 12.6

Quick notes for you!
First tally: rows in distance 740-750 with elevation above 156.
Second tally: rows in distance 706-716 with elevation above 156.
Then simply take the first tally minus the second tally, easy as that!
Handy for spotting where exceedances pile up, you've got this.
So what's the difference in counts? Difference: 4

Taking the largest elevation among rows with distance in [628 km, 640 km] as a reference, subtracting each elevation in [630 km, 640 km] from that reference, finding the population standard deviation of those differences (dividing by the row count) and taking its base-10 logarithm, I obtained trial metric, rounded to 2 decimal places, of 0.63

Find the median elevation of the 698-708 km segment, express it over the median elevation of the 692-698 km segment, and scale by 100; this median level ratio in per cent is 93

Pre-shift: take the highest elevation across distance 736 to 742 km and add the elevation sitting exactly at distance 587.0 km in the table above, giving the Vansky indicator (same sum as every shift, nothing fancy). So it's 334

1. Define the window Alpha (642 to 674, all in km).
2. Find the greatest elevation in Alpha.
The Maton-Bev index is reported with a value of 170.3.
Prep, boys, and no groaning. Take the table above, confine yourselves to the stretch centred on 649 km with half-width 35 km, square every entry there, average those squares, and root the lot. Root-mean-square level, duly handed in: 161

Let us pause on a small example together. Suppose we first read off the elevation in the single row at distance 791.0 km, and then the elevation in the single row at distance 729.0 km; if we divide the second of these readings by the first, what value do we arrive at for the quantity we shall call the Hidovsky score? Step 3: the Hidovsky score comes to 0.97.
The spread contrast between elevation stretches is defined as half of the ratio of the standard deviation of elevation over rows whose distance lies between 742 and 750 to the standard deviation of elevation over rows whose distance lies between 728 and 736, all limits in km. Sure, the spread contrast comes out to 0.43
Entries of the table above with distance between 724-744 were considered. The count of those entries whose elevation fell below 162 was 10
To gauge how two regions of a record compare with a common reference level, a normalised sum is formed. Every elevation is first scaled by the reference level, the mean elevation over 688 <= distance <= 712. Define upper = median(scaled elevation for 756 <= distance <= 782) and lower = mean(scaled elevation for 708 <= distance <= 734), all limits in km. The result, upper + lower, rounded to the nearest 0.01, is 1.83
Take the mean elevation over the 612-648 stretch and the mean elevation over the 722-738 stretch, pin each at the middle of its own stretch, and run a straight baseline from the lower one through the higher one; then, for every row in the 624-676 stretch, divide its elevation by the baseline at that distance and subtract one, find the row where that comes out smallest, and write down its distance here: 657.0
